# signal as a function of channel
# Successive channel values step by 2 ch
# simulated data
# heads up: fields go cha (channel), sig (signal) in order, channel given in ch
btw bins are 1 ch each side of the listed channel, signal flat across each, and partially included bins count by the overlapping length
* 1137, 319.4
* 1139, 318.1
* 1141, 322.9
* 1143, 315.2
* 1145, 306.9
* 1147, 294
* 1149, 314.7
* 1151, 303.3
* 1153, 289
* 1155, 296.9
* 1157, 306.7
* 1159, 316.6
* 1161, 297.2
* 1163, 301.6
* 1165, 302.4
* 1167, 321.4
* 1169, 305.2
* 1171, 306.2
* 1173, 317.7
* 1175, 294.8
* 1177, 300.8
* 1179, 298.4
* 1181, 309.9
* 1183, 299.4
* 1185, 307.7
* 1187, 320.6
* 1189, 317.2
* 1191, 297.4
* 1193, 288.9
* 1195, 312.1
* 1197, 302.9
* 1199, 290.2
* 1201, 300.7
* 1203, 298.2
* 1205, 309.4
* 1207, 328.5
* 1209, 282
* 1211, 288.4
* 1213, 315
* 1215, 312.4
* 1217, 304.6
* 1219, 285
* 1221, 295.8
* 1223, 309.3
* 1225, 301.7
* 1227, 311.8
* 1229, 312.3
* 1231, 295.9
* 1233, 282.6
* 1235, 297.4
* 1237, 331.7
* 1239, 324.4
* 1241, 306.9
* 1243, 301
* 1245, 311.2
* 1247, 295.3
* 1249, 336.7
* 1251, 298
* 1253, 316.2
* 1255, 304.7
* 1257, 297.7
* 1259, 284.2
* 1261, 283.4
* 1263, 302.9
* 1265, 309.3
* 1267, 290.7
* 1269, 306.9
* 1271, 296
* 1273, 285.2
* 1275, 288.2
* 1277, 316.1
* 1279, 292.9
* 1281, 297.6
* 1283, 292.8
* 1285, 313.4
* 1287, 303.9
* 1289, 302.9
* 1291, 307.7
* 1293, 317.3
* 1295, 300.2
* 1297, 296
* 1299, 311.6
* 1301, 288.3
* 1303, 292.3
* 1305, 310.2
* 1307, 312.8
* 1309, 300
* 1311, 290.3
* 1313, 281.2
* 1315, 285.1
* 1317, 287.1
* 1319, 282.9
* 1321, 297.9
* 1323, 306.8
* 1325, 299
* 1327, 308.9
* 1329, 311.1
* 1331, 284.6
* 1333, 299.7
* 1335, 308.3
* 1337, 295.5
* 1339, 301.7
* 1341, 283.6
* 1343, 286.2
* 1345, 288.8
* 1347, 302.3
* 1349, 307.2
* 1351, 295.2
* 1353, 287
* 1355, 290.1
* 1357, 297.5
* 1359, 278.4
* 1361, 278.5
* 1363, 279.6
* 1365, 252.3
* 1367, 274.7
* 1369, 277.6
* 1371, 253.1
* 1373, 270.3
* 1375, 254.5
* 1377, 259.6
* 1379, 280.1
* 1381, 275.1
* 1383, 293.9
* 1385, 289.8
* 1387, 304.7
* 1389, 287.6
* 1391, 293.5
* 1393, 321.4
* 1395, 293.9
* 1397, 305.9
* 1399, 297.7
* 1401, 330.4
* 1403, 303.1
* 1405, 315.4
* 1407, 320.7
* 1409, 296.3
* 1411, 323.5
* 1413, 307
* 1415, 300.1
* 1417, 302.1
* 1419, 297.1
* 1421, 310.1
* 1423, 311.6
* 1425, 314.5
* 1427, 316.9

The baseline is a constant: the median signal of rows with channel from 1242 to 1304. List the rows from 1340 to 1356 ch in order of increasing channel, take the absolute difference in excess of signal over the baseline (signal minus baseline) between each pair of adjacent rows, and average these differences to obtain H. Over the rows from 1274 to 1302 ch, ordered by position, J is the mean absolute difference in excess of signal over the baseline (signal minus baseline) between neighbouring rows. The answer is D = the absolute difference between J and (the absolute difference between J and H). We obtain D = 7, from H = 6.7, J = 12.8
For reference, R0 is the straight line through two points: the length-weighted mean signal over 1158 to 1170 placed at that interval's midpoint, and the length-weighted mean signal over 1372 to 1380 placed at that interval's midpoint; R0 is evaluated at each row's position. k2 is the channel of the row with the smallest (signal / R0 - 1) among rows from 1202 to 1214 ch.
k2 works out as 1209 ch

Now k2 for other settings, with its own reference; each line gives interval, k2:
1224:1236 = 1233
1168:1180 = 1175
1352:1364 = 1359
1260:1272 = 1261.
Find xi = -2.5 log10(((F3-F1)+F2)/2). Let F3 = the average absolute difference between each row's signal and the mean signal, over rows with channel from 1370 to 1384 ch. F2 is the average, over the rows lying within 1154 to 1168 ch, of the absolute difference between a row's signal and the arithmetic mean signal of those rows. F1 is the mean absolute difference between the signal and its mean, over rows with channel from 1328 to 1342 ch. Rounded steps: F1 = 8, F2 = 8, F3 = 11.8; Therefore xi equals -1.8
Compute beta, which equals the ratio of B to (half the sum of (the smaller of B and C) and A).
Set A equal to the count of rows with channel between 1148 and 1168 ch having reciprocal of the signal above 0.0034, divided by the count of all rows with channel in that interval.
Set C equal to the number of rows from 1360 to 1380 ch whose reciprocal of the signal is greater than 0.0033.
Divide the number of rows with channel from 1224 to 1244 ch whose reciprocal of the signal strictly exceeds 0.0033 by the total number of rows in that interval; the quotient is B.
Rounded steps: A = 0.10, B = 0.50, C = 10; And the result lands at 1.67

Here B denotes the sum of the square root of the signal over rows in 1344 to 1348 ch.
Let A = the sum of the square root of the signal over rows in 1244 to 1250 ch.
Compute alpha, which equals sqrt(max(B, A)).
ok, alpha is 7.3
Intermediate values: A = 53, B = 34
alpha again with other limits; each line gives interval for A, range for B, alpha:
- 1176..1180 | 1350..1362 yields 10.1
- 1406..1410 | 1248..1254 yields 7.3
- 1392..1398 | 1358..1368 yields 9.1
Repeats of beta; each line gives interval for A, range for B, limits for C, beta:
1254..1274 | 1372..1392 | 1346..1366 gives 1.38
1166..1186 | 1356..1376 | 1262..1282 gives 2.00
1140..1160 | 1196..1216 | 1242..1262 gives 1.50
